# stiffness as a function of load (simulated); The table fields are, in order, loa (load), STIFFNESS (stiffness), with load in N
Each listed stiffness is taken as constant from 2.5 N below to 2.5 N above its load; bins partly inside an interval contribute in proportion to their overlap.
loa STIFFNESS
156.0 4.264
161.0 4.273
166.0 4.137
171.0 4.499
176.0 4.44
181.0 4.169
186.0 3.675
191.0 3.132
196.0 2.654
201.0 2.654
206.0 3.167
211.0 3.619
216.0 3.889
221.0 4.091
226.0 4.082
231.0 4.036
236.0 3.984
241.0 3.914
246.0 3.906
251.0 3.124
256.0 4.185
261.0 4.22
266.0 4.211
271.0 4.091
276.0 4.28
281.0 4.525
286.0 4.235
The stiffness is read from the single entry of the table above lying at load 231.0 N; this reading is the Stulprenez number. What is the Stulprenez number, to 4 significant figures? 4.036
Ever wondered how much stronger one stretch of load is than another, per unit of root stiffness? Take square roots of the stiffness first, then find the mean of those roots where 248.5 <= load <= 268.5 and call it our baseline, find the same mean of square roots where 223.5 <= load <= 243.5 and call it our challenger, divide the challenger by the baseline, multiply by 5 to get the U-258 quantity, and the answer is 5.1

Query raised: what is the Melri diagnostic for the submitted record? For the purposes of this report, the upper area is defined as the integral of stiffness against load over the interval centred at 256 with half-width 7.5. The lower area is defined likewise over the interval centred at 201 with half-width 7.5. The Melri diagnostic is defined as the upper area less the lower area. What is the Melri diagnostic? 15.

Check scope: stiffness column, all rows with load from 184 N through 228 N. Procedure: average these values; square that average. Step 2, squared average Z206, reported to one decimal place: 11.8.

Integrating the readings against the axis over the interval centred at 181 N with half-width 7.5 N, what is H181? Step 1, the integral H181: 61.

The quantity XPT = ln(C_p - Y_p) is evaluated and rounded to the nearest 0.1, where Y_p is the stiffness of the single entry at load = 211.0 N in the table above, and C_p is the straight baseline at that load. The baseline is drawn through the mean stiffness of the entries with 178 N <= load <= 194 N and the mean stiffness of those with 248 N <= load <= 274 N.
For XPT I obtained -2.0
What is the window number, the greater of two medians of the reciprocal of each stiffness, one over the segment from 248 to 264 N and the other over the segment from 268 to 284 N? 0.24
